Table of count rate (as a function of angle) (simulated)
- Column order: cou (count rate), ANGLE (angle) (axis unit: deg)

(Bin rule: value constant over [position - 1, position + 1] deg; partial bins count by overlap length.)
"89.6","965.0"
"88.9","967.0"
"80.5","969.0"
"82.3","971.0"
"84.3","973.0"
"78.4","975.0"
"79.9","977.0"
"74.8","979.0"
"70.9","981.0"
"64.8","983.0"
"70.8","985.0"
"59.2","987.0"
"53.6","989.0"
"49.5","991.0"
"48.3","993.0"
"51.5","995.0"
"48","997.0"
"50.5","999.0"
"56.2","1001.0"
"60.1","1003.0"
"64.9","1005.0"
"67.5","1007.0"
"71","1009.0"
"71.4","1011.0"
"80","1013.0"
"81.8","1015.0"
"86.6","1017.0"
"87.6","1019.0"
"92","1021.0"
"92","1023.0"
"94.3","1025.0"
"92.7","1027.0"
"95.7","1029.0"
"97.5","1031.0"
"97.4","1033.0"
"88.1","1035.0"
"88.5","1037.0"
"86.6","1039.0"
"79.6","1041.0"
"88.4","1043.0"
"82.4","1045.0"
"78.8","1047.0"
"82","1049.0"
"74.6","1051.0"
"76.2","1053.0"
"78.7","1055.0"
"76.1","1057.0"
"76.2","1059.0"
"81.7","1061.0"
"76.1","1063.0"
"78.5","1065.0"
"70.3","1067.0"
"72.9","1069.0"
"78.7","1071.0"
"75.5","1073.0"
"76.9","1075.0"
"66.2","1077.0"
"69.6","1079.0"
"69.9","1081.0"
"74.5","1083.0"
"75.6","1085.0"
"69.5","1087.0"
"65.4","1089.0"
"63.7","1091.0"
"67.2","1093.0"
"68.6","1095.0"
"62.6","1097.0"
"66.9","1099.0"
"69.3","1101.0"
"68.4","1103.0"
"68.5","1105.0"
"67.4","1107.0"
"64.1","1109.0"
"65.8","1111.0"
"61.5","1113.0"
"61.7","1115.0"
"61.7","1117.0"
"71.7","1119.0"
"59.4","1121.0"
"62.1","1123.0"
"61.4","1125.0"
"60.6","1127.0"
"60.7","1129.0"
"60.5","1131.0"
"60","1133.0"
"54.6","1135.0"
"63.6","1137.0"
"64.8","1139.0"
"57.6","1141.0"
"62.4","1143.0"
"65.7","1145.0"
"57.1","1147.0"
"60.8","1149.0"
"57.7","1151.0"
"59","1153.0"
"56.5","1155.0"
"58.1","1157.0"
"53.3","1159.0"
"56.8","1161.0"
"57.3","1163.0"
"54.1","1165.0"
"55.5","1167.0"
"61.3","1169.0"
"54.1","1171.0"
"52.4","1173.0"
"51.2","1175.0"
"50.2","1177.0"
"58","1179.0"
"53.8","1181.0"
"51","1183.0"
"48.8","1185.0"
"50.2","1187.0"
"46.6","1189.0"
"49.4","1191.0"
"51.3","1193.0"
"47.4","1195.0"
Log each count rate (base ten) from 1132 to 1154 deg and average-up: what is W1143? 1.780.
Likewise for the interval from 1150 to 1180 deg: 1.745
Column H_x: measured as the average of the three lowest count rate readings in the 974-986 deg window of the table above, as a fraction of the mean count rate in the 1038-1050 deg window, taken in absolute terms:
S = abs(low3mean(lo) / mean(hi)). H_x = 0.83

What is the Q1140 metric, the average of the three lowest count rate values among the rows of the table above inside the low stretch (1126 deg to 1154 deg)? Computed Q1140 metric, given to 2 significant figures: 56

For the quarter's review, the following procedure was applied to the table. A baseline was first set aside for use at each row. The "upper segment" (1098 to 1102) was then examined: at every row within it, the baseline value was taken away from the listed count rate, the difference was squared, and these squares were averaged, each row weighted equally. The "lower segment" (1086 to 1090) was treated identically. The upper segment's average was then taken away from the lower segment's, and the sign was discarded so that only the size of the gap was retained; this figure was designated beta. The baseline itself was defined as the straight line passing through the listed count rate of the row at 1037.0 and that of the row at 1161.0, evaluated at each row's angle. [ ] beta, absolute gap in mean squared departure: 47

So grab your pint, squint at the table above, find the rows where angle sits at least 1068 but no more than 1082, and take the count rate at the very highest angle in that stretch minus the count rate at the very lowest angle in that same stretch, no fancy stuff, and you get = -3.0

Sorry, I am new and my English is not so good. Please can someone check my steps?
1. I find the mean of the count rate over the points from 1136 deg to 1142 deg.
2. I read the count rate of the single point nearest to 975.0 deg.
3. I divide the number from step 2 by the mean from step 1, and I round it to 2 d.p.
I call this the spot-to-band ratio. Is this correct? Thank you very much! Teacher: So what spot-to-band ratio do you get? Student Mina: 1.26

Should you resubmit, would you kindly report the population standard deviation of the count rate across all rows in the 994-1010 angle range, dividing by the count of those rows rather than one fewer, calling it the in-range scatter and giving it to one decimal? 8.0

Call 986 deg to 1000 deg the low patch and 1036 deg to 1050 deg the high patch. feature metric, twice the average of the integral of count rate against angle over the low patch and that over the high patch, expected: 1894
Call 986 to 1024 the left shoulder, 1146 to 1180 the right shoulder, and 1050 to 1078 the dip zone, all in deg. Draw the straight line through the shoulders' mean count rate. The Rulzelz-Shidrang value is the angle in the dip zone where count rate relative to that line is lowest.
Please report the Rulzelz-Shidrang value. 1077.0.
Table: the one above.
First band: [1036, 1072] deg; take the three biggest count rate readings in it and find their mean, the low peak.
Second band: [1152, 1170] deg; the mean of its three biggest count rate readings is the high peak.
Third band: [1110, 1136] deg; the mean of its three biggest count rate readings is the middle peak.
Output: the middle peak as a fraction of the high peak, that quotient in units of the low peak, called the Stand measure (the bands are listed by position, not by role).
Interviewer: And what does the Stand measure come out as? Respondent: 0.0127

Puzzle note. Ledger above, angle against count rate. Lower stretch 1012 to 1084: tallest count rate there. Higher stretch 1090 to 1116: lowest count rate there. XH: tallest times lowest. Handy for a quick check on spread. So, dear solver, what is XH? 5996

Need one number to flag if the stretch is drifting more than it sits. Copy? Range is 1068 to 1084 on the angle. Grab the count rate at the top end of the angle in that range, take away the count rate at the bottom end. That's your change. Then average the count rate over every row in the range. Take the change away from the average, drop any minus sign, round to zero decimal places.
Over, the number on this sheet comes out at 71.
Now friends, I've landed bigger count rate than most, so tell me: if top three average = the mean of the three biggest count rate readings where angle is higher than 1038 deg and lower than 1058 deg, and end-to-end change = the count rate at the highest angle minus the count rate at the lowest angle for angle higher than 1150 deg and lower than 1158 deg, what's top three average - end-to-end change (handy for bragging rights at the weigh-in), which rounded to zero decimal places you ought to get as 85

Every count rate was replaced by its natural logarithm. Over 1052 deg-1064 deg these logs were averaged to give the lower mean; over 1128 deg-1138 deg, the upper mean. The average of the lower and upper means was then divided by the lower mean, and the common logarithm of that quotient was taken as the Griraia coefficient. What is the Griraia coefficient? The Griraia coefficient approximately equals -0.0131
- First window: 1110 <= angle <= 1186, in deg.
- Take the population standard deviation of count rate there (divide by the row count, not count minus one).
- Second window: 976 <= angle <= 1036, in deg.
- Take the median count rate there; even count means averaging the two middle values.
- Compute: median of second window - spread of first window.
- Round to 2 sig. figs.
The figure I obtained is 66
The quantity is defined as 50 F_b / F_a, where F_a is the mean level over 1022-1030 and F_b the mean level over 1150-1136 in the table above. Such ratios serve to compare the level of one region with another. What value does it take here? 33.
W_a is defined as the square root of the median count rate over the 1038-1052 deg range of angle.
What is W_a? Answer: 9.1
